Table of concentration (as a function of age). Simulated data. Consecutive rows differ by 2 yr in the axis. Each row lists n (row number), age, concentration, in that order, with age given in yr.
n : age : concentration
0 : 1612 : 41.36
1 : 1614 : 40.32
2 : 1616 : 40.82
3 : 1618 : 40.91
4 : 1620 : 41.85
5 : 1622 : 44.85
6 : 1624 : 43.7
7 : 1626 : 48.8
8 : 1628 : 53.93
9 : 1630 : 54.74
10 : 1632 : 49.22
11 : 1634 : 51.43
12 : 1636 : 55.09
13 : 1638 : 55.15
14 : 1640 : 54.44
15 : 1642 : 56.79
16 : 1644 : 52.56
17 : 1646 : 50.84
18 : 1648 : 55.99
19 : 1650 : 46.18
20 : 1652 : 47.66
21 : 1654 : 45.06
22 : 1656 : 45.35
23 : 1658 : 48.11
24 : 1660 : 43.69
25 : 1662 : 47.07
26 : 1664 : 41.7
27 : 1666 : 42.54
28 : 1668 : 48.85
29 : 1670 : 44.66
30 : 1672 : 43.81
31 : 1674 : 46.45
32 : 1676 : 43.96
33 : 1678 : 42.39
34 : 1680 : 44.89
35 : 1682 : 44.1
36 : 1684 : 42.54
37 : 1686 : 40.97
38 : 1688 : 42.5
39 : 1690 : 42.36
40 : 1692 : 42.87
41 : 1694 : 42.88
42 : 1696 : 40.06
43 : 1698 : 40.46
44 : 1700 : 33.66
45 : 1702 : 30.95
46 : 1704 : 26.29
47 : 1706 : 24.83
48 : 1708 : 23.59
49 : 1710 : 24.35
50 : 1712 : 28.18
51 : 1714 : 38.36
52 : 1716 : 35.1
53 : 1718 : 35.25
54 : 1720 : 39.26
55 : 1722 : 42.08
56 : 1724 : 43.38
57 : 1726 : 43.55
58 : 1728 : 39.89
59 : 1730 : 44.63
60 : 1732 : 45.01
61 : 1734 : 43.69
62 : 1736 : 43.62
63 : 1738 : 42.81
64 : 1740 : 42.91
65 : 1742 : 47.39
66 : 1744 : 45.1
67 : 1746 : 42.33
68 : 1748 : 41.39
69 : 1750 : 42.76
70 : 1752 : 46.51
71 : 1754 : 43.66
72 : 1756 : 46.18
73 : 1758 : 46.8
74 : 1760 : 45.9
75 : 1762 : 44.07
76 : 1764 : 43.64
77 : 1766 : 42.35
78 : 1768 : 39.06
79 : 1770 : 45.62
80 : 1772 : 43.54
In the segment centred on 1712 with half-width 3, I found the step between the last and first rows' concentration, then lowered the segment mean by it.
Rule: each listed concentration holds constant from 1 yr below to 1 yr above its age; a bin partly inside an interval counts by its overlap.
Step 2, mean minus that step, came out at 16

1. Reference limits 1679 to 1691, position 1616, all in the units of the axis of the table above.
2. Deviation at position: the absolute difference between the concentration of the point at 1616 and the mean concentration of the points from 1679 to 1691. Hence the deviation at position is 2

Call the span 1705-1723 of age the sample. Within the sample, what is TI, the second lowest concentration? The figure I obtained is 24.35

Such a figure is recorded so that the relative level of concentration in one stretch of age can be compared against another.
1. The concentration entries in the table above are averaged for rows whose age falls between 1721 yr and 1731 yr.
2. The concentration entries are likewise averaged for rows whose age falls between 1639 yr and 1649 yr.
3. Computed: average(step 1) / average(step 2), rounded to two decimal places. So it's 0.79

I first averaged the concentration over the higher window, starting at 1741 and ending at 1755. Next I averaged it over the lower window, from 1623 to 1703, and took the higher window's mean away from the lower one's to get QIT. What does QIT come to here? 2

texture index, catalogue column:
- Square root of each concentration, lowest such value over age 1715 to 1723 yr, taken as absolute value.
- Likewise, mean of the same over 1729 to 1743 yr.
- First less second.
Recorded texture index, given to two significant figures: -0.73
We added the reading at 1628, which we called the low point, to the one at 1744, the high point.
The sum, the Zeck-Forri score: 99.0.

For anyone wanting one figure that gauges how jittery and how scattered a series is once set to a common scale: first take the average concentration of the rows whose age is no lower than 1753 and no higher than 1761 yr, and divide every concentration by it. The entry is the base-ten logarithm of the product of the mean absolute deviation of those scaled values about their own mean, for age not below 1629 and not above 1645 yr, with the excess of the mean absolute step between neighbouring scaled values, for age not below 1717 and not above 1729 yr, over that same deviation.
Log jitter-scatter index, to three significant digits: -3.39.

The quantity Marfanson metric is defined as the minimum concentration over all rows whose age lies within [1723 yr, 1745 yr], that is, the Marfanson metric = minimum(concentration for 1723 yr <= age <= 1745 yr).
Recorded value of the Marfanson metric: 39.89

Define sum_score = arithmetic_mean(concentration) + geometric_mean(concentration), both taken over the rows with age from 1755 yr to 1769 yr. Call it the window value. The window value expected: 88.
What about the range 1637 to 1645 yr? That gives 109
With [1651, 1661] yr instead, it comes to 92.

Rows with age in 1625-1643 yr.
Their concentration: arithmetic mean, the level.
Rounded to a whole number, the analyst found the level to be 53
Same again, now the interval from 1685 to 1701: 41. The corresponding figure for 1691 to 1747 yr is 38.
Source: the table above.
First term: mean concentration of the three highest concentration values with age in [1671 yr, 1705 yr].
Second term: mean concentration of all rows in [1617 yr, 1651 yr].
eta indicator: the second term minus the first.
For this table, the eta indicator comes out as 5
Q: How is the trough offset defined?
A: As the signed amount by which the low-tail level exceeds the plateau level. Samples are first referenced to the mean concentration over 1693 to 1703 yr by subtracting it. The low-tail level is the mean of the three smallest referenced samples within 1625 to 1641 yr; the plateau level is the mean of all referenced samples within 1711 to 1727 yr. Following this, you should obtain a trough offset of 12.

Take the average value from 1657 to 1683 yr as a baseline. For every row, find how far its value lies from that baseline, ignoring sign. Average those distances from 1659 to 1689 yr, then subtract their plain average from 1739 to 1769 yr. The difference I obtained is 0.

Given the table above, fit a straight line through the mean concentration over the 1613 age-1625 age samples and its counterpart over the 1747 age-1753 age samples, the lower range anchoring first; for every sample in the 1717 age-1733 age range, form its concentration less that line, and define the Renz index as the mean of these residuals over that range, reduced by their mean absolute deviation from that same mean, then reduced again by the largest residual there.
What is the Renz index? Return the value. -5.9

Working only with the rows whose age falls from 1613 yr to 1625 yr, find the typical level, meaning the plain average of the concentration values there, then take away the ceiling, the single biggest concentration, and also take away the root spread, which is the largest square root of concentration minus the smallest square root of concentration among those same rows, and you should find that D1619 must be -3.1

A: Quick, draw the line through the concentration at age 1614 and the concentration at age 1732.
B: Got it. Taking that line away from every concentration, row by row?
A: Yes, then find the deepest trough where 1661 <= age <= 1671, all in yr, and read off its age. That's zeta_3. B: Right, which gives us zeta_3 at 1664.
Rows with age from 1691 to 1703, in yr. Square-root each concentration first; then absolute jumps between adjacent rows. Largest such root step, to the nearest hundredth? 0.56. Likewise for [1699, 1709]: 0.44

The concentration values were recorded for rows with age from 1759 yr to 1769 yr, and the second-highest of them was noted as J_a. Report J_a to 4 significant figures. 44.07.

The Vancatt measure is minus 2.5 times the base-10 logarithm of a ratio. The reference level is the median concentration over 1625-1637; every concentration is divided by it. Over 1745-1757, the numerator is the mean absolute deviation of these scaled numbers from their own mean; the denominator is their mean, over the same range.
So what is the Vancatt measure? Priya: 3.5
